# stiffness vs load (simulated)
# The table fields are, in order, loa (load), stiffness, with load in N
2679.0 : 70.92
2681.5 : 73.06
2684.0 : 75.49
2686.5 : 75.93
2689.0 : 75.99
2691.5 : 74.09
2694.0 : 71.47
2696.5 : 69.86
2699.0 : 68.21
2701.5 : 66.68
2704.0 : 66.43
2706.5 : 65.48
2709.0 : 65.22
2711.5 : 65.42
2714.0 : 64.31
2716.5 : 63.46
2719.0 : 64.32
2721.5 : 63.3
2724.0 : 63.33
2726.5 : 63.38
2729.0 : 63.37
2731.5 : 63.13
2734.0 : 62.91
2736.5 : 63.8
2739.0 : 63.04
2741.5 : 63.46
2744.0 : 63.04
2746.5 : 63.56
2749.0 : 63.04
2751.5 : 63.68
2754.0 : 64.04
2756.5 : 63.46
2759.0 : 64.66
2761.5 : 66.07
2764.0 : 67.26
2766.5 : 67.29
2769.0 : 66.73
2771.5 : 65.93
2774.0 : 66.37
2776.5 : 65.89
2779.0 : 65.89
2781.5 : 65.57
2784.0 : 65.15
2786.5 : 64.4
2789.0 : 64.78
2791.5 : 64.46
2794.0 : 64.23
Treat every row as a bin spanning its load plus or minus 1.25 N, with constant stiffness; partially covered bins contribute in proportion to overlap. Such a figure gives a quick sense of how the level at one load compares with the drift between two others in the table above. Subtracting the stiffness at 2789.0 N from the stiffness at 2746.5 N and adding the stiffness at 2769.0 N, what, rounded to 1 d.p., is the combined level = 65.5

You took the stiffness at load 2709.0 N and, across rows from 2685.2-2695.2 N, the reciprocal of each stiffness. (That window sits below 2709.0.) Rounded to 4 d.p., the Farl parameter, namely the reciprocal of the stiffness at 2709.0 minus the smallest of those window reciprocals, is 0.0022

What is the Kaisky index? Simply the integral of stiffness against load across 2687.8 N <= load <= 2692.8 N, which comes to 375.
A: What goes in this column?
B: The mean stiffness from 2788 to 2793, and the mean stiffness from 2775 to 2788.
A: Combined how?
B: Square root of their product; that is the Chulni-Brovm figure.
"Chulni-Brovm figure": 65.0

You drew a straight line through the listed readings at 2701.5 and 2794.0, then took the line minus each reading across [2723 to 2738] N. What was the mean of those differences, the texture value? 2.6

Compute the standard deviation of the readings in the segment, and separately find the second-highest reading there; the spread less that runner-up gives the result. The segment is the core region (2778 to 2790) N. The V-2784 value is -65.0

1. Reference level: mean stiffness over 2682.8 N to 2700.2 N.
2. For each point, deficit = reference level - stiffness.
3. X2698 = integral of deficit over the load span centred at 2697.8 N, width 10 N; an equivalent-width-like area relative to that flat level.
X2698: 40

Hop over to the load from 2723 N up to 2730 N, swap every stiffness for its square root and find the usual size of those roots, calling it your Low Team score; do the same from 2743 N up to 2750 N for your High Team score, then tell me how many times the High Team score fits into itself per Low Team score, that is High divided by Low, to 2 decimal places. 1.00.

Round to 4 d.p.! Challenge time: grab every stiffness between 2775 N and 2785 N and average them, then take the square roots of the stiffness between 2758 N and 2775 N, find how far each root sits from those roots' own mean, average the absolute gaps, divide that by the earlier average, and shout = 0.0006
